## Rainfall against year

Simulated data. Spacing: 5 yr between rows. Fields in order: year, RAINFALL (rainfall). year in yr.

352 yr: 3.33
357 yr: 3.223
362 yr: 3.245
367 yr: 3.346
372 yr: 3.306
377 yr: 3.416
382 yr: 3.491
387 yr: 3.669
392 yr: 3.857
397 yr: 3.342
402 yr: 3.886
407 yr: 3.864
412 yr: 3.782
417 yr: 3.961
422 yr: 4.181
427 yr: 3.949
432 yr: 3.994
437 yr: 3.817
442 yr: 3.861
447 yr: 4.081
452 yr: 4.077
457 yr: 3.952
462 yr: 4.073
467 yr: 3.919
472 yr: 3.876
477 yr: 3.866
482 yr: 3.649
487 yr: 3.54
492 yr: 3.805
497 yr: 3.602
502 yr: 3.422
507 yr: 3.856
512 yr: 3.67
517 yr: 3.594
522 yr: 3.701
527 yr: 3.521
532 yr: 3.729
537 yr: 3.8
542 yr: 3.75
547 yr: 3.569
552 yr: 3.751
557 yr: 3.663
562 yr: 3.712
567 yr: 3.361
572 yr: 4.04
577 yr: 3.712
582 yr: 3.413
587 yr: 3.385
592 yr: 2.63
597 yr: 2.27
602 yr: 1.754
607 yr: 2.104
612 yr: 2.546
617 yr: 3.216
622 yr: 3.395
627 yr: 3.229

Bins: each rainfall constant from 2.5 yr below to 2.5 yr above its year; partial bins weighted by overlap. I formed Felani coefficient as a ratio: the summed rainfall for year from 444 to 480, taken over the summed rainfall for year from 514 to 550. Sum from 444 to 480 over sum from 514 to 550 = 1.08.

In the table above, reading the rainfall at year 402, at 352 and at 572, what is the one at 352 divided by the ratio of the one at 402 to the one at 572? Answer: 3.5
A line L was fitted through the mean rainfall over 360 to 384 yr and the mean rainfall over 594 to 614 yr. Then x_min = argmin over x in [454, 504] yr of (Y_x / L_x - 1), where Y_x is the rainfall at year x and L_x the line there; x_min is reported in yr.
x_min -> 502 yr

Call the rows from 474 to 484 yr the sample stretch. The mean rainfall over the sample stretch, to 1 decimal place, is 3.8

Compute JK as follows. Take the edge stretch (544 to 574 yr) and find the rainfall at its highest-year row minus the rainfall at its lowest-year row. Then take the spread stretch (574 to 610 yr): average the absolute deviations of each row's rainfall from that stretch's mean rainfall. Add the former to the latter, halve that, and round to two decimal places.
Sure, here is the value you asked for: 0.56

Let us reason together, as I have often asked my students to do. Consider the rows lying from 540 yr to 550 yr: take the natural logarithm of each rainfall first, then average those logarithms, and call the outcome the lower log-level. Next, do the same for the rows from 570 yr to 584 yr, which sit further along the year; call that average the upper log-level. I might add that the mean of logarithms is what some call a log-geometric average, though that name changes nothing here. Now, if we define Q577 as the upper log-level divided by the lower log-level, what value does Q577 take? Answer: 1.011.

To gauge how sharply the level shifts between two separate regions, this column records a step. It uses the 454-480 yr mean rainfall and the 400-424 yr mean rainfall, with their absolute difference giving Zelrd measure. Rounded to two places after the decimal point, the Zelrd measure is 0.00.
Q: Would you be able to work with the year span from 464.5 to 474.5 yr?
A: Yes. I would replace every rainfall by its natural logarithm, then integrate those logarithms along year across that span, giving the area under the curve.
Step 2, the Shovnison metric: 13.6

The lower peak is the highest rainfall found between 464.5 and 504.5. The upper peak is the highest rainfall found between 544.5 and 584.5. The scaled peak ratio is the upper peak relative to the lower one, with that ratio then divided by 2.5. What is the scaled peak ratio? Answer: 0.41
